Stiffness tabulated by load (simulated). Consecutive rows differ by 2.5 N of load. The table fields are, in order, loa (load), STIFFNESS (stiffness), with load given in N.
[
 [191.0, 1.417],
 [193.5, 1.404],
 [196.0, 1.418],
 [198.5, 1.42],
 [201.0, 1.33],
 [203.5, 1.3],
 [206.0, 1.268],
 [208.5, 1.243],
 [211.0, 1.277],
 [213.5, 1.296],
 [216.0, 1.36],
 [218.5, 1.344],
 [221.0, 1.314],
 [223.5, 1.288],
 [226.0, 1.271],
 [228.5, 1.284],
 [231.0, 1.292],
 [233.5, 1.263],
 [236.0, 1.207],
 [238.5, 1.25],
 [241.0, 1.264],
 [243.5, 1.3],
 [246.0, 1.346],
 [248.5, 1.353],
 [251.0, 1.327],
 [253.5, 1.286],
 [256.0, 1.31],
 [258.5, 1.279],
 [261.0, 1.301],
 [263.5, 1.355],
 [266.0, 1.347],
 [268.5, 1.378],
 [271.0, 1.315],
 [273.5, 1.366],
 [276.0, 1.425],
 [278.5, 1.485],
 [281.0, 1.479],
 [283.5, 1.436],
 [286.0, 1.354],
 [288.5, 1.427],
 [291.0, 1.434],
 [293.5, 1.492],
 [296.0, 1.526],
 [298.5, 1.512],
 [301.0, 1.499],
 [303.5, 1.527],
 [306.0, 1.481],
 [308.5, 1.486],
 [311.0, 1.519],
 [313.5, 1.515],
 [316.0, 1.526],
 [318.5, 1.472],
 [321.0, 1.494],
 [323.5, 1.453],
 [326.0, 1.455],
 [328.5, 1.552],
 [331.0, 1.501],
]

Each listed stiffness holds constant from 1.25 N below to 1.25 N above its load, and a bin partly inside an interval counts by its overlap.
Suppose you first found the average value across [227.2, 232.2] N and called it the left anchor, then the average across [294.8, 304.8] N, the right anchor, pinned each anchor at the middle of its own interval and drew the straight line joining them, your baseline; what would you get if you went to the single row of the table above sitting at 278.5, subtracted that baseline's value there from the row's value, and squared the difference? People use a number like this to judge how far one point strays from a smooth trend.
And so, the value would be 0.0015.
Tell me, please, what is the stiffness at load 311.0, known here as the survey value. 1.519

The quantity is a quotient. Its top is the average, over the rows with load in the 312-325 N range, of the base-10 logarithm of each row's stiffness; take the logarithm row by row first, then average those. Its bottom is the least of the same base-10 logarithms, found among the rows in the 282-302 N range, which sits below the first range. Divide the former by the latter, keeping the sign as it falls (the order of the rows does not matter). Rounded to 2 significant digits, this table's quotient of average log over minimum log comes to 1.3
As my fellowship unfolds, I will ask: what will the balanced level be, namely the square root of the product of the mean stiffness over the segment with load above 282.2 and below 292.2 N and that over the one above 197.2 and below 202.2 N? 1.39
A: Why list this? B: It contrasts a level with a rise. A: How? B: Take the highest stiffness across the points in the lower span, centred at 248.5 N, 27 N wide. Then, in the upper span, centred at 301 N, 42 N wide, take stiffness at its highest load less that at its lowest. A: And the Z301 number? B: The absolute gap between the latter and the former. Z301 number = 1.34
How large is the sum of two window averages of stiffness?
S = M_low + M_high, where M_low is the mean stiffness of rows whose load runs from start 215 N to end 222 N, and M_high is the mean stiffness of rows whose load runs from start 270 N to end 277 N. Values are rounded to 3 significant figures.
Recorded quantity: 2.71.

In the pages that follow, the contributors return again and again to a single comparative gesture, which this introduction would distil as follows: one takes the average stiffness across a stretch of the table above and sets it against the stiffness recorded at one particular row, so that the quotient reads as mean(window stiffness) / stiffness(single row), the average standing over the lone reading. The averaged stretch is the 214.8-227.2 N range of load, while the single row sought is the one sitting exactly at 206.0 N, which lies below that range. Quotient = 1.04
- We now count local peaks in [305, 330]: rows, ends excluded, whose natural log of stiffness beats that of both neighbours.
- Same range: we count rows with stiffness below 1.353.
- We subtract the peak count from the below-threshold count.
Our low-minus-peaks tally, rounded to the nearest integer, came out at -3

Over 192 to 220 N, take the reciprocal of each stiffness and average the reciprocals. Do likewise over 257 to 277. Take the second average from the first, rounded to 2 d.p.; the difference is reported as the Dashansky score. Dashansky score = 0.01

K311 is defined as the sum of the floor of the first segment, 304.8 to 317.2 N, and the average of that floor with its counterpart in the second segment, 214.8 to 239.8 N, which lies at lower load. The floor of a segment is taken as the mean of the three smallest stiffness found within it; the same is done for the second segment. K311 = 2.86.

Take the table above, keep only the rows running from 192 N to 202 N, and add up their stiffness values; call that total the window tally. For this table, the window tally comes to 5.6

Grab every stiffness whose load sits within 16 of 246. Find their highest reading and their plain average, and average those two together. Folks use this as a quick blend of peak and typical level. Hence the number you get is 1.32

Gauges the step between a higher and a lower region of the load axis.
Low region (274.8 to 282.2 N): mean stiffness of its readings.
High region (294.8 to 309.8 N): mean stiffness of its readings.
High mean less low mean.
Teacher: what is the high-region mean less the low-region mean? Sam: 0.04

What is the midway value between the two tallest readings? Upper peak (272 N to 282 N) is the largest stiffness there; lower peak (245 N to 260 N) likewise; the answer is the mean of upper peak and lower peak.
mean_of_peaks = 1.42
